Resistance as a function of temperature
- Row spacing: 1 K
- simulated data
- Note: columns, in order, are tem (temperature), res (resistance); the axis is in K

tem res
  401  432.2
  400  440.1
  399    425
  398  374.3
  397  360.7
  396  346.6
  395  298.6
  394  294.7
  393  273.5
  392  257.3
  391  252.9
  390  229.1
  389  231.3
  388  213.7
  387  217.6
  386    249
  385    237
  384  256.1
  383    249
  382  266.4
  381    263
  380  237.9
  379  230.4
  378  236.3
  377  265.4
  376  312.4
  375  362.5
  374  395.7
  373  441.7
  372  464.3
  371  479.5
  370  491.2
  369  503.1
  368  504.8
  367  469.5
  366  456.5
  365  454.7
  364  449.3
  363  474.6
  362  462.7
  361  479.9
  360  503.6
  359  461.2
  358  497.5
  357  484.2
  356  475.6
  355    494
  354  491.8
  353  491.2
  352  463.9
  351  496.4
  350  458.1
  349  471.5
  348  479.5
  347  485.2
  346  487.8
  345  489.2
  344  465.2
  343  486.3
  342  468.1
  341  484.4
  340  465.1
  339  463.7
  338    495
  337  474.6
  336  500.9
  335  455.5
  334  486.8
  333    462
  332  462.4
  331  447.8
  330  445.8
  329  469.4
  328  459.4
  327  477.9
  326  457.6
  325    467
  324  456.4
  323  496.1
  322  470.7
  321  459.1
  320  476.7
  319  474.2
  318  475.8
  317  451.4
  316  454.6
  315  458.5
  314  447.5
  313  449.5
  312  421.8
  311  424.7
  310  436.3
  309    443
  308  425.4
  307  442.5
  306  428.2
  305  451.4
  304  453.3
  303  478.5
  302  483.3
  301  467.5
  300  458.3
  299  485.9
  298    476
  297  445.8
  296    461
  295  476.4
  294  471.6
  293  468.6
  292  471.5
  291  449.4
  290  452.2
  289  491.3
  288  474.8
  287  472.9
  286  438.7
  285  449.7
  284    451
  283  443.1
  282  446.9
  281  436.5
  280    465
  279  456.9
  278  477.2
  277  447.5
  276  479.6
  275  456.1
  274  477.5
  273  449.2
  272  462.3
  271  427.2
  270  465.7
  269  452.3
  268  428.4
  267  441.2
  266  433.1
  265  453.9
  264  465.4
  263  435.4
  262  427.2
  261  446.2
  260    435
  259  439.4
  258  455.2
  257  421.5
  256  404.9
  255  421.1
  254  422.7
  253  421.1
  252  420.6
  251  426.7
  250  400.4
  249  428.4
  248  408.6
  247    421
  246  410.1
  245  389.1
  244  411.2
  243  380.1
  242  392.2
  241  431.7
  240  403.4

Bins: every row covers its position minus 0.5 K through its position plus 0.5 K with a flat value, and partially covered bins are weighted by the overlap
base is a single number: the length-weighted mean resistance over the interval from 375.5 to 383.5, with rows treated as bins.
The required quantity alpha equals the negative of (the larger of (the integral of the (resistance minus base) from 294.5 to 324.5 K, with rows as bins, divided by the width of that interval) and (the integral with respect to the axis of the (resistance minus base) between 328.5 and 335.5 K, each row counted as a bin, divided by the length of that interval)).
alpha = -204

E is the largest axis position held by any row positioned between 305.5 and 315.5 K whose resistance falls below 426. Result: 312 K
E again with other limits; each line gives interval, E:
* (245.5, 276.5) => 257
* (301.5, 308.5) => 308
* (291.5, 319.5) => 312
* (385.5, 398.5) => 398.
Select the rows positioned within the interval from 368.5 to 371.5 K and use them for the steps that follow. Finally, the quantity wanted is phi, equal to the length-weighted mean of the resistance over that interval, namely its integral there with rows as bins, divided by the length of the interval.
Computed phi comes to 491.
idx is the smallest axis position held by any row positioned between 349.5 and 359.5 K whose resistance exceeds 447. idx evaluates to 350 K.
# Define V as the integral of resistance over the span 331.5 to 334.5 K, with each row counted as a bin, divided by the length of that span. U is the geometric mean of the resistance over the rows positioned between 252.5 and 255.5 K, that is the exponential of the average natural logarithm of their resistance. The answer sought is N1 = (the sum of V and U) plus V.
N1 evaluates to 1362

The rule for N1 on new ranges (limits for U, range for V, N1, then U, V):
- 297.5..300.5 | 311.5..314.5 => 1352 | 473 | 440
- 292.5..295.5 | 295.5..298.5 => 1394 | 472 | 461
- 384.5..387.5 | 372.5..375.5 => 1034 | 234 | 400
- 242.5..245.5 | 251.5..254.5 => 1236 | 393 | 421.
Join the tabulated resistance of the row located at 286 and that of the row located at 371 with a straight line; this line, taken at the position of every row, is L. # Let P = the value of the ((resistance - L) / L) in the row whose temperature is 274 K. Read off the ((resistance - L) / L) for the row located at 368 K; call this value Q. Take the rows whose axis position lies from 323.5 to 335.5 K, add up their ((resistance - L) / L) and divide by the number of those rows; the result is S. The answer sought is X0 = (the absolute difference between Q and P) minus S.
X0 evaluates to 0.04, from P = 0.10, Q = 0.06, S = 0.01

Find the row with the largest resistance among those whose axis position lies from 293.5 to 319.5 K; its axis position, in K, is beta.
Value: 299 K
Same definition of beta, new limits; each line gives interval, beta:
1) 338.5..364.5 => 360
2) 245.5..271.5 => 270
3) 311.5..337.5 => 336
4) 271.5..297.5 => 289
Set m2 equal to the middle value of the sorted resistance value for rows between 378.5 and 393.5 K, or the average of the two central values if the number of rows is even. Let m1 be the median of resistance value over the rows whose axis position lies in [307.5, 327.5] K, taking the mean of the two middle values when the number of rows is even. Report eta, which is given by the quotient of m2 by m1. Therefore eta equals 0.5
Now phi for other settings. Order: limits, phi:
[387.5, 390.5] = 225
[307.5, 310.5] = 435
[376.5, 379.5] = 244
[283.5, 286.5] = 446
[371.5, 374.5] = 434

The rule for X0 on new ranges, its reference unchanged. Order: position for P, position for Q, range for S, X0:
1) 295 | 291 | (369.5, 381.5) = 0.33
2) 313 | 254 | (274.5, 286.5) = -0.04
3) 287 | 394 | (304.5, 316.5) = 0.50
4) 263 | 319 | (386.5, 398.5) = 0.46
